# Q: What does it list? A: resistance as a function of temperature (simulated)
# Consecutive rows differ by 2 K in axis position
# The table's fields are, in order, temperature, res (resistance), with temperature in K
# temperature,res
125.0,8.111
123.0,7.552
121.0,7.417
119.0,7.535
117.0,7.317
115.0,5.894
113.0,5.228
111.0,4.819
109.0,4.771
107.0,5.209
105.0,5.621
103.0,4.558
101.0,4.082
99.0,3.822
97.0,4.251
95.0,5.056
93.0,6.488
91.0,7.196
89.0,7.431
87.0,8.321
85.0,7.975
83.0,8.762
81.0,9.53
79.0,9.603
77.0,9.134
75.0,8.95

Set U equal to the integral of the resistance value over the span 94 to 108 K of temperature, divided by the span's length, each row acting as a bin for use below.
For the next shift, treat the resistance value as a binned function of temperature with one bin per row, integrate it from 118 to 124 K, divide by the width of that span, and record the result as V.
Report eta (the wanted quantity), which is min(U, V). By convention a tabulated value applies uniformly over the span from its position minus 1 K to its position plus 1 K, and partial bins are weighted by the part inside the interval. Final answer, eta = 4.7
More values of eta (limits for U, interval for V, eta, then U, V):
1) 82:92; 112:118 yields 6.1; 8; 6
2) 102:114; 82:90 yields 5.0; 5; 8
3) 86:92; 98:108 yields 4.7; 8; 5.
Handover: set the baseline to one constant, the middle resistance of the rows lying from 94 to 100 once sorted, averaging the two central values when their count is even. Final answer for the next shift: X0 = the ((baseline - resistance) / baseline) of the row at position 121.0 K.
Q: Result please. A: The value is -0.7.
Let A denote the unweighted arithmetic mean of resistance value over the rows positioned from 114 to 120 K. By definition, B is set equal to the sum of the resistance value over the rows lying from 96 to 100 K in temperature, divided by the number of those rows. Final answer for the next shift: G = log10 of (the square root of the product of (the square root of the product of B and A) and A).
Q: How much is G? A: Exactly 0.78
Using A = 6.9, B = 4.0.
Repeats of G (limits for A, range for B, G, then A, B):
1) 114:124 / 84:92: 0.86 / 7.1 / 7.7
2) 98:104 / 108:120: 0.66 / 4.2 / 5.9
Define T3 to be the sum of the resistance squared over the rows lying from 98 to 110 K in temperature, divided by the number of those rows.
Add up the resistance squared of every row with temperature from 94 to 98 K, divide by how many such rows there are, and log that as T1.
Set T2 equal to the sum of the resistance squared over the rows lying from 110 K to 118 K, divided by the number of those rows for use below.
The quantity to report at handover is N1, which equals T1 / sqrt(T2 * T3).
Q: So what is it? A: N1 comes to 0.8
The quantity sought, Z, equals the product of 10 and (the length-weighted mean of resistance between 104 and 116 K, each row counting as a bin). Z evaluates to 53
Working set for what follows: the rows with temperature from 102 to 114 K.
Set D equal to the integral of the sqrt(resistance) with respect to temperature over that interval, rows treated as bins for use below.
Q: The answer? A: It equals 27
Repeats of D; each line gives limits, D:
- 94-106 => 26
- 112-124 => 31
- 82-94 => 33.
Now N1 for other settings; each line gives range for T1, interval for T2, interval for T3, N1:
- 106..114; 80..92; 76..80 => 0.3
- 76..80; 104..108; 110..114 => 3.2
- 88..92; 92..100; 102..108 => 2.1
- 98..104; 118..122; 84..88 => 0.3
